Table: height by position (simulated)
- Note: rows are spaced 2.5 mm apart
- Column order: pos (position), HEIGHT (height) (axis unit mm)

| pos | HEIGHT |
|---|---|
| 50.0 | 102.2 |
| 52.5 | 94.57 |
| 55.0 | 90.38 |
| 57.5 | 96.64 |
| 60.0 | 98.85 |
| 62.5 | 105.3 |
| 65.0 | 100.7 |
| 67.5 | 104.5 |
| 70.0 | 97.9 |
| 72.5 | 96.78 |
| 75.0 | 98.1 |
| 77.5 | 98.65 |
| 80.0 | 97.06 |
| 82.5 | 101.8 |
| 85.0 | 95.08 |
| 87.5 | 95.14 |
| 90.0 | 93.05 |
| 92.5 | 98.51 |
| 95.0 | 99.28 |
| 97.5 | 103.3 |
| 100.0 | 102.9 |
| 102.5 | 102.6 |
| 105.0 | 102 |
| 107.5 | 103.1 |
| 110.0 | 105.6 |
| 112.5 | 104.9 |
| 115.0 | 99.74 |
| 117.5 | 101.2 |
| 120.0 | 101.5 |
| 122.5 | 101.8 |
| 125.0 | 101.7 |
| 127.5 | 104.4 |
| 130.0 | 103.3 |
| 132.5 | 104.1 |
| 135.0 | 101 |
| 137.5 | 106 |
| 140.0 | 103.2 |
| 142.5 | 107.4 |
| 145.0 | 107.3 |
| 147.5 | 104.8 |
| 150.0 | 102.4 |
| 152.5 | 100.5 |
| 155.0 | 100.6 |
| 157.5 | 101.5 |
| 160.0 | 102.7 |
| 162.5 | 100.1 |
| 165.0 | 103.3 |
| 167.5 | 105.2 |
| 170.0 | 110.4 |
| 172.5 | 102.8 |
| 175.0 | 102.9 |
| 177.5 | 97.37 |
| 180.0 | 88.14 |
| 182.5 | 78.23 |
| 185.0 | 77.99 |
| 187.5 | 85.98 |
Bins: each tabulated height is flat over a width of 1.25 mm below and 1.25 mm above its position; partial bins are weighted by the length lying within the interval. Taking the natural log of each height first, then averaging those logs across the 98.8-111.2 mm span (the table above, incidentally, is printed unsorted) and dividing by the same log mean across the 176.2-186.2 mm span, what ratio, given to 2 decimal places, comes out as 1.04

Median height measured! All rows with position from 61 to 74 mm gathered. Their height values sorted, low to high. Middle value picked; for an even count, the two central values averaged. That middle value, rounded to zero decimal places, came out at 101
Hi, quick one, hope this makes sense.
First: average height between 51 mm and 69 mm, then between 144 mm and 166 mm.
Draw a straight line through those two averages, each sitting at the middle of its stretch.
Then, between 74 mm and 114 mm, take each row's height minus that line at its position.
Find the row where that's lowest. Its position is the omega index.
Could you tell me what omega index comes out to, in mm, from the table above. 90.0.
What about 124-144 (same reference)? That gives 135.0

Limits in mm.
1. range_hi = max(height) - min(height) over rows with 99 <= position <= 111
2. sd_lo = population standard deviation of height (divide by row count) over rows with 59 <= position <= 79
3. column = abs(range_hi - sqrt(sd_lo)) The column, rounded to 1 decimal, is 1.9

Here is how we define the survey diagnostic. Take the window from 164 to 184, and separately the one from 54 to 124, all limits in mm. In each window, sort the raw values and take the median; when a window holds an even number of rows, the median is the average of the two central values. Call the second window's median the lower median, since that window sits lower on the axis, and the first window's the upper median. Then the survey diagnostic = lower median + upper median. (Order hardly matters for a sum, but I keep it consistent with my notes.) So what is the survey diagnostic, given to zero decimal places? 203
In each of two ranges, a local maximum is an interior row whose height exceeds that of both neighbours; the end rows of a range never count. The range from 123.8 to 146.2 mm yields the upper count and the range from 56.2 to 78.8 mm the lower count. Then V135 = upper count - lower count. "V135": 2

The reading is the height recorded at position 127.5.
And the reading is 104.4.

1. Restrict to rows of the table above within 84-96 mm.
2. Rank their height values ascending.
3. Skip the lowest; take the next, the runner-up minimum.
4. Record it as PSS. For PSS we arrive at 95.08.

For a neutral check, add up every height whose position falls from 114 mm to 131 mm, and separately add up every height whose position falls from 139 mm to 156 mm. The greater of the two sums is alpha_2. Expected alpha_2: 726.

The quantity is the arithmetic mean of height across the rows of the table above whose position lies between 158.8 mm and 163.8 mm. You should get 101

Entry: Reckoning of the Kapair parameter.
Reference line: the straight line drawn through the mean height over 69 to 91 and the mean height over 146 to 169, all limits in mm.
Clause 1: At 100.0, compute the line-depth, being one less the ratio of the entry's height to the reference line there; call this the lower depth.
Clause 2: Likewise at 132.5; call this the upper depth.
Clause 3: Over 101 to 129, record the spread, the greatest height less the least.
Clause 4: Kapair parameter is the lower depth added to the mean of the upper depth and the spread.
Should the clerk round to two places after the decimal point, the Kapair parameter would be 2.87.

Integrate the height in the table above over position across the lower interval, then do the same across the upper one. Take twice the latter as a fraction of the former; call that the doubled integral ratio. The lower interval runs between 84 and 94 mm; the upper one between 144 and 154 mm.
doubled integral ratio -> 2.2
